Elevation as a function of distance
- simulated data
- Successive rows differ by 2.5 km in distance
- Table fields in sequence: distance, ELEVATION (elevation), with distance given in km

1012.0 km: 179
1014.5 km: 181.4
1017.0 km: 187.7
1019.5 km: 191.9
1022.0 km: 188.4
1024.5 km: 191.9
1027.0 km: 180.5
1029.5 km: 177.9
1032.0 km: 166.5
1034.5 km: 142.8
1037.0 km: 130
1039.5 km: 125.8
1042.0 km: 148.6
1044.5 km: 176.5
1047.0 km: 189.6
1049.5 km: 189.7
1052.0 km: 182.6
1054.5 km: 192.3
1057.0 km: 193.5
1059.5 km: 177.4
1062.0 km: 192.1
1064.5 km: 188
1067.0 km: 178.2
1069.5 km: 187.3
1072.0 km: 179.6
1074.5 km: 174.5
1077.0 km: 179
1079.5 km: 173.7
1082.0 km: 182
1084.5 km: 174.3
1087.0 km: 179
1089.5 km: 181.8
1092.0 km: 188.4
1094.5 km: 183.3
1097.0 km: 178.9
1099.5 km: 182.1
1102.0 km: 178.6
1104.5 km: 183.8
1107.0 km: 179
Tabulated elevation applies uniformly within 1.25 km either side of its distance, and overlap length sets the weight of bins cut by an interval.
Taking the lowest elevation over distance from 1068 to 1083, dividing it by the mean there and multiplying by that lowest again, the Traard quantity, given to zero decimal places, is 168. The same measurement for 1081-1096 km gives 167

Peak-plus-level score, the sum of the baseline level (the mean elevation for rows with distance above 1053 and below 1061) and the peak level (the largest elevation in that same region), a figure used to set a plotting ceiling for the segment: 381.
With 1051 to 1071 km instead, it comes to 380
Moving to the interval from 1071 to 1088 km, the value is 359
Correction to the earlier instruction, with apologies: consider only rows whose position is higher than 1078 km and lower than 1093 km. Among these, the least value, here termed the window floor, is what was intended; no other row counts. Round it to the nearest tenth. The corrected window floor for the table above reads 173.7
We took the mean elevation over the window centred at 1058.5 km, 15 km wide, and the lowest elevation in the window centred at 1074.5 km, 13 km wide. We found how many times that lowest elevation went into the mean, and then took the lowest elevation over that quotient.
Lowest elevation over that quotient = 161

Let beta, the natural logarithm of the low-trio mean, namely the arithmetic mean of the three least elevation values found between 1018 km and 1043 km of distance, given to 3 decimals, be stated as 4.889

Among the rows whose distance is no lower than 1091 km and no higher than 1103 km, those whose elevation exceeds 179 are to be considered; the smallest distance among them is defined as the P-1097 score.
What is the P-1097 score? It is 1092.0 km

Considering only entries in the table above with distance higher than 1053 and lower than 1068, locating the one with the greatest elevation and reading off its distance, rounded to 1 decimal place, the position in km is 1057.0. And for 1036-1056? 1054.5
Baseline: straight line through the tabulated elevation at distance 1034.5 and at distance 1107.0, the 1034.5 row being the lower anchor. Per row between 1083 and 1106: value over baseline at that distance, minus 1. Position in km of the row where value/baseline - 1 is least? 1102.0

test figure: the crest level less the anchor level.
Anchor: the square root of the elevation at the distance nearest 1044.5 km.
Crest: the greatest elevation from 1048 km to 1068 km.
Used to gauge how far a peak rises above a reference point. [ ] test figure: 180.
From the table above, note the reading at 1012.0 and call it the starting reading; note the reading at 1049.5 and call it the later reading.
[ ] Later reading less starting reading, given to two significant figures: 11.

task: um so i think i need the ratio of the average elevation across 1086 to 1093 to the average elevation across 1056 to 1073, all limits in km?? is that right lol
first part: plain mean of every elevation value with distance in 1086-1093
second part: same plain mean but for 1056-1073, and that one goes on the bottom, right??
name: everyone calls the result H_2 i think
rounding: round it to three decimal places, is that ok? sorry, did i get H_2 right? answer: 0.989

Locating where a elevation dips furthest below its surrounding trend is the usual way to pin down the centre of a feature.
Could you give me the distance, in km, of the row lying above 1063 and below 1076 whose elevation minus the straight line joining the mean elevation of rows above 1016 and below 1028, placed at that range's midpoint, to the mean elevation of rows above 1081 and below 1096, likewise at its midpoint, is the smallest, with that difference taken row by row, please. 1074.5 km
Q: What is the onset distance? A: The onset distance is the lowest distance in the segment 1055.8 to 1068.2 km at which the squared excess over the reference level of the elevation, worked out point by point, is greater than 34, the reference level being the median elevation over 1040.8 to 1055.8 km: 1057.0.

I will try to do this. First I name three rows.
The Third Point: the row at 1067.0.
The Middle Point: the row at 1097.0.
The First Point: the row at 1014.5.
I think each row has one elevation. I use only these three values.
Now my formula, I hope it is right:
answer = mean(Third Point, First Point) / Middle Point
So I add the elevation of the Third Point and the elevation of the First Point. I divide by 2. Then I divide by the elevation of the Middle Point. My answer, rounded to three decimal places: 1.005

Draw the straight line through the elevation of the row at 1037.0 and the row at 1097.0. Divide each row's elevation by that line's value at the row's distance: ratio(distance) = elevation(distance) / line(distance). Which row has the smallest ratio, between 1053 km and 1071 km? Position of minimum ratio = 1067.0 km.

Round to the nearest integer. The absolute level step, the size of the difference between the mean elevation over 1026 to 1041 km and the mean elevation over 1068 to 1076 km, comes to 27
